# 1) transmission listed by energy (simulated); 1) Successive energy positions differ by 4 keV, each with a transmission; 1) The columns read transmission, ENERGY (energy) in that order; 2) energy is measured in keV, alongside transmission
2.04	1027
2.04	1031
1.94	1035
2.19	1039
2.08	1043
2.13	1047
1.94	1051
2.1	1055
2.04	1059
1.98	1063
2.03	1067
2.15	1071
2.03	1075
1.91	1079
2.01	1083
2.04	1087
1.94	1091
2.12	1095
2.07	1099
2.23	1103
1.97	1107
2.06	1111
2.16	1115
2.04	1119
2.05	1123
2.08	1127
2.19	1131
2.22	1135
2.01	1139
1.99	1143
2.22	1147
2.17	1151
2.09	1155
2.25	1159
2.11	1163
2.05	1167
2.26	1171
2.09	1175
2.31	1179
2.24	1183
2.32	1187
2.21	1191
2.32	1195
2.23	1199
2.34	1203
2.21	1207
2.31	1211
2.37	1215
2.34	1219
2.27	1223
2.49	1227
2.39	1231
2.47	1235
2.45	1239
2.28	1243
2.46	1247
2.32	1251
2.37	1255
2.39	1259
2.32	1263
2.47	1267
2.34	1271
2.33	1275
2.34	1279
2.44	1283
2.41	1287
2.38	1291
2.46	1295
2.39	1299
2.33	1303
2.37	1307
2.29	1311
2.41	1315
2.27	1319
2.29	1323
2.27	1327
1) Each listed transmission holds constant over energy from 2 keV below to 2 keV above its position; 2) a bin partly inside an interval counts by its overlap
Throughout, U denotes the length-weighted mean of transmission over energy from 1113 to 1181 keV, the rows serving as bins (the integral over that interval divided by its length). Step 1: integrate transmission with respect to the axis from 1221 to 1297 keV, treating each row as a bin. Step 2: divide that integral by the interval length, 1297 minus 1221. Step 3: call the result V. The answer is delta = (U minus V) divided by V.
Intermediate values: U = 2.13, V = 2.39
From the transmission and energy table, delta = -0.11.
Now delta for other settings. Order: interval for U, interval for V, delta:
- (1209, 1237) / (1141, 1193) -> 0.09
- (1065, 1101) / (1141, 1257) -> -0.11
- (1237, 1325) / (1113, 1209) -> 0.09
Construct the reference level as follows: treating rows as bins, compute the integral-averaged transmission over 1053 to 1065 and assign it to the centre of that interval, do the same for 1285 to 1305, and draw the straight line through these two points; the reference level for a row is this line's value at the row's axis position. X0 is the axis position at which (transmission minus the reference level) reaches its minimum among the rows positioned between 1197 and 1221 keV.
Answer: 1207 keV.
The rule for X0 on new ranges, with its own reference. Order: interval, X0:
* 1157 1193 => 1167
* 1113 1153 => 1143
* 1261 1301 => 1275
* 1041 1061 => 1051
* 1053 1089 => 1079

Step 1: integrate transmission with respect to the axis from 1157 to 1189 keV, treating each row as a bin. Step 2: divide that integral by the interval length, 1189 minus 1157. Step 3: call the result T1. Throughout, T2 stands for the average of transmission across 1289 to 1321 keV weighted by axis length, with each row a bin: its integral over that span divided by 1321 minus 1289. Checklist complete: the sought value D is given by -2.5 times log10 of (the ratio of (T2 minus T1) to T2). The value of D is 2.9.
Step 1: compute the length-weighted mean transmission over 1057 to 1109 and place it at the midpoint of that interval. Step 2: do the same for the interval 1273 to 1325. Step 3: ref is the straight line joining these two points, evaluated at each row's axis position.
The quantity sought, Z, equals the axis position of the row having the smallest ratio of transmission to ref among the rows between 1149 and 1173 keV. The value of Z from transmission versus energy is 1167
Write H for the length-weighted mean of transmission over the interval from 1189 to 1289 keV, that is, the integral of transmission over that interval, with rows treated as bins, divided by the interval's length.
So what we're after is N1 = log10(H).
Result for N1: 0.372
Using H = 2.35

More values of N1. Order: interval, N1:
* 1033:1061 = 0.314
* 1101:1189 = 0.331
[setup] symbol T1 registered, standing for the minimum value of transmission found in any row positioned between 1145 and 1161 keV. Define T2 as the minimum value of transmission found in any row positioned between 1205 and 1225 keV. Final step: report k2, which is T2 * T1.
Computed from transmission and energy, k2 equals 4.62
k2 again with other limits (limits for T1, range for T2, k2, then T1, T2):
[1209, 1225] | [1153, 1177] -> 4.65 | 2.27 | 2.05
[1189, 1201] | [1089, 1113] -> 4.29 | 2.21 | 1.94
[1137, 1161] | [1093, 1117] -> 3.92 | 1.99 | 1.97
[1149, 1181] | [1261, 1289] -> 4.76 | 2.05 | 2.32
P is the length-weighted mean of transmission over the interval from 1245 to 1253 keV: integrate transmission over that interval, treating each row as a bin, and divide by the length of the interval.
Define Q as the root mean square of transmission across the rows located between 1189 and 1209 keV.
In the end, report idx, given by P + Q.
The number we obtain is 4.65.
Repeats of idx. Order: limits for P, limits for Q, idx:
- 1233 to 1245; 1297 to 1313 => 4.75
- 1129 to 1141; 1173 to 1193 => 4.38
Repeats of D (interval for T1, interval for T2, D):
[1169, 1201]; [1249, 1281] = 3.3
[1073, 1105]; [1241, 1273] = 2.2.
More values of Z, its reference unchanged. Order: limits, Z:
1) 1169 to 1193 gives 1175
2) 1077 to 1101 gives 1079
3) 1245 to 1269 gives 1263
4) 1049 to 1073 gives 1051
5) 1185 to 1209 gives 1207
